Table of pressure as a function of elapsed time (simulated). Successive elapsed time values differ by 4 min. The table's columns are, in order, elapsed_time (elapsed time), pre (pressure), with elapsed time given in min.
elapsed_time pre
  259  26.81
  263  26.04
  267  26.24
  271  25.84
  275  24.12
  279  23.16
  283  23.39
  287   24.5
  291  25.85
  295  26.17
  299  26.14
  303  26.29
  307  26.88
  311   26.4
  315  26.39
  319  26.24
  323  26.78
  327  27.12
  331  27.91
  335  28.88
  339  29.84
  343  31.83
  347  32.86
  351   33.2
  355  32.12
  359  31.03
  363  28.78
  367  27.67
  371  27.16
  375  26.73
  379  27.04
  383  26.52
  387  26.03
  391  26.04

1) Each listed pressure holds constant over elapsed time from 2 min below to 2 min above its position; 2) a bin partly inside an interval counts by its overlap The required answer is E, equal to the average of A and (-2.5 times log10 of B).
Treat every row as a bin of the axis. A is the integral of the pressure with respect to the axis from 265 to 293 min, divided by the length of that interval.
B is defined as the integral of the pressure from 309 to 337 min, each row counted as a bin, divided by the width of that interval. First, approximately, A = 25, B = 27.1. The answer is 10.6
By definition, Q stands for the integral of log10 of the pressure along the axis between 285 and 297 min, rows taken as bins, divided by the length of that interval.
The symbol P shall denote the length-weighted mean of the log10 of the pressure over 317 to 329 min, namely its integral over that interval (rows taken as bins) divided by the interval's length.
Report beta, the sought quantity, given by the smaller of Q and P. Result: 1.41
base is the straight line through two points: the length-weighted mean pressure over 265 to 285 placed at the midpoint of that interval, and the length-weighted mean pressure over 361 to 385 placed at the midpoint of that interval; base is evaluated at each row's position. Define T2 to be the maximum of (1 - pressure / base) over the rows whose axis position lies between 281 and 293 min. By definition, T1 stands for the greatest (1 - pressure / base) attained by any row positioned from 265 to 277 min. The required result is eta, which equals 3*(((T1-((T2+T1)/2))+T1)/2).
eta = -0.003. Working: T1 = 0.018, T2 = 0.06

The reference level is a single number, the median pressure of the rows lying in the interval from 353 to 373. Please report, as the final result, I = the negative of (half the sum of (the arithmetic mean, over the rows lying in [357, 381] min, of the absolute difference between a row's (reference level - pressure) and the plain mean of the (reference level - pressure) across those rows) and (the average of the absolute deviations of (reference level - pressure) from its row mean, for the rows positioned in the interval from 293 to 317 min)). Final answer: -0.7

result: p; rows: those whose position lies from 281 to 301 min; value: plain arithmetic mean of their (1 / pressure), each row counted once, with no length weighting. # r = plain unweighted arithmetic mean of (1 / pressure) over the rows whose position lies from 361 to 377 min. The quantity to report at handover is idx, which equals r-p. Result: -0.003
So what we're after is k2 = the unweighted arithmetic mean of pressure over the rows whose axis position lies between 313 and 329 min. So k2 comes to 27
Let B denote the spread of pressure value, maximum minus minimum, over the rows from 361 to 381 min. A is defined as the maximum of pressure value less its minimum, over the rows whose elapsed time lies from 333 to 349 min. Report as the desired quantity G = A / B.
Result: 1.9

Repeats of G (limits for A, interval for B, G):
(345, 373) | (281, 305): 2.1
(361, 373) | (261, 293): 0.5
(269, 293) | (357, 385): 0.6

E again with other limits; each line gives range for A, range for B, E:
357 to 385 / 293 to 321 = 12.1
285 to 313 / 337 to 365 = 11.1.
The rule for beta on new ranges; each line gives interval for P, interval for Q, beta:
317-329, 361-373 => 1.43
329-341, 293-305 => 1.42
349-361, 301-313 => 1.42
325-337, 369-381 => 1.43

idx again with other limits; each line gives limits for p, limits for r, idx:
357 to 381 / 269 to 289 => 0.006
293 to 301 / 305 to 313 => -0.001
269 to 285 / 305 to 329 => -0.004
